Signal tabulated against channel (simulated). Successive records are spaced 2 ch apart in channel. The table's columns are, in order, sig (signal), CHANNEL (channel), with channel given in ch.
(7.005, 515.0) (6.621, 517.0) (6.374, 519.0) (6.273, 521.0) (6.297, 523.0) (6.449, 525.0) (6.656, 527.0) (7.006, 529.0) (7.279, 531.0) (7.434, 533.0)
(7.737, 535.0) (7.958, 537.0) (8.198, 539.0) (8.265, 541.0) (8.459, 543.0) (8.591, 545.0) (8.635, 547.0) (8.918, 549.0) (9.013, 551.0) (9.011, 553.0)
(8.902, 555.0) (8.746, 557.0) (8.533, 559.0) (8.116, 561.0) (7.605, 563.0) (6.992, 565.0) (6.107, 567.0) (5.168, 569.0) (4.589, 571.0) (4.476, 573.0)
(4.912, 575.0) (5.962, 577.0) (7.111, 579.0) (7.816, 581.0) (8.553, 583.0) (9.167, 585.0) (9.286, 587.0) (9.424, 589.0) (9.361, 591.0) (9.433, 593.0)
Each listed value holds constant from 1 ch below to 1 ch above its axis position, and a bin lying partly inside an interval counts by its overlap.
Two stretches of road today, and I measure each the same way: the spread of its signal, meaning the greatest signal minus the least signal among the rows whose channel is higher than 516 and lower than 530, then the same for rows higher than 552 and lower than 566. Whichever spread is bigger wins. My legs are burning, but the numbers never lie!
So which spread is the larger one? 2.0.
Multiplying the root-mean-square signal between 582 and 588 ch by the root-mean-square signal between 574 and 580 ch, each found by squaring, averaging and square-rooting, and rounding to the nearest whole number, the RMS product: 55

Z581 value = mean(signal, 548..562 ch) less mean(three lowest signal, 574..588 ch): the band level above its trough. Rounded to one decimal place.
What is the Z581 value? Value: 2.8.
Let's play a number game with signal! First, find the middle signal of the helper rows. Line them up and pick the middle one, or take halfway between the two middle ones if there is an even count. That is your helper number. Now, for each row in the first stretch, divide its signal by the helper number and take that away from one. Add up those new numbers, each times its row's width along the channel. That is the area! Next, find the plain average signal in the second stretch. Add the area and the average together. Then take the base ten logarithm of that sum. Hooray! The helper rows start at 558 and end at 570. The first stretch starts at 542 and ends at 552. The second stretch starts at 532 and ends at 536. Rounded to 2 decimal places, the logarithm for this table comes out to 0.75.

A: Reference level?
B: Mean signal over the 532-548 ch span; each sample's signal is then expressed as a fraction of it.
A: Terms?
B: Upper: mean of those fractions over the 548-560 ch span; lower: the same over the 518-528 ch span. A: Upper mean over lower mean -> 1.4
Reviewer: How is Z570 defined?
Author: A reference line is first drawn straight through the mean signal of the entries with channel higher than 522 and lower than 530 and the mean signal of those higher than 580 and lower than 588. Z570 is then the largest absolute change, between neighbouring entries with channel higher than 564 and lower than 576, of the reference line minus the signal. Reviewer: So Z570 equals 1.0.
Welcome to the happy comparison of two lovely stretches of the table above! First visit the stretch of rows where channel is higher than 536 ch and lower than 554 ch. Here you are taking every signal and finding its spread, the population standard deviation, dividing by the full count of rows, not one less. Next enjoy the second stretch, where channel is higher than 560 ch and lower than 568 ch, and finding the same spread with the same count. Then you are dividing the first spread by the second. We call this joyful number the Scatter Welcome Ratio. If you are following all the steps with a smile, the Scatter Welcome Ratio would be 0.5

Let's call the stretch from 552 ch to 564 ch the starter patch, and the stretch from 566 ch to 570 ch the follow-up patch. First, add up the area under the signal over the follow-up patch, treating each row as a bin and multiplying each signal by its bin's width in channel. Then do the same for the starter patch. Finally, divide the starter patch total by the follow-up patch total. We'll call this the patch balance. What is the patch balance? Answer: 4.5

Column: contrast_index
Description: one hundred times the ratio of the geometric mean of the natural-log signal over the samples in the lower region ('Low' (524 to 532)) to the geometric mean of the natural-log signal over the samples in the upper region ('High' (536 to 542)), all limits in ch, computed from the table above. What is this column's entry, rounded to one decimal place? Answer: 91.7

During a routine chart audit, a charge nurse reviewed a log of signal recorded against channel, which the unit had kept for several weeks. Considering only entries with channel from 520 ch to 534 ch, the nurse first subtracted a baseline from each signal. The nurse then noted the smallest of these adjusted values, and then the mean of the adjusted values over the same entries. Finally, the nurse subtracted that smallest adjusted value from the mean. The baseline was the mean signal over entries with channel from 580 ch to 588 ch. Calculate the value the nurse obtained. 0.50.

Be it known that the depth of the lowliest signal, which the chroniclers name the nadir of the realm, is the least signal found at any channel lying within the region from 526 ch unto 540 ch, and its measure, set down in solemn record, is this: 6.656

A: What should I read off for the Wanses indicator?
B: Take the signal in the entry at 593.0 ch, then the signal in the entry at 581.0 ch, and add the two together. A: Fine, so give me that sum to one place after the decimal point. 17.2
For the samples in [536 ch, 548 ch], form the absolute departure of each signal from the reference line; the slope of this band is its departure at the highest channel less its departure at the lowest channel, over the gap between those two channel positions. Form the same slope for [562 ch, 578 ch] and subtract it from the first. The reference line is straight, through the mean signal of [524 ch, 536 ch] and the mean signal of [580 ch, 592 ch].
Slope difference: -0.12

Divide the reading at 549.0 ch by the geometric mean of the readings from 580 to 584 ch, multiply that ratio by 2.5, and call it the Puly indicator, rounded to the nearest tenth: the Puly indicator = 2.7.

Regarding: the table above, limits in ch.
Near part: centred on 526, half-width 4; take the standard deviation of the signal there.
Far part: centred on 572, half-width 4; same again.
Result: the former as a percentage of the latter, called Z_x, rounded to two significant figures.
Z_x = 98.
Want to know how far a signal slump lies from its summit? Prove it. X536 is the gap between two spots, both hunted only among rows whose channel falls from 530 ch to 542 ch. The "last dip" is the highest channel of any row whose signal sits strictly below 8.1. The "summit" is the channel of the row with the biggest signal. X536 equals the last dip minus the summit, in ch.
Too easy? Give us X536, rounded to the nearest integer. -4 ch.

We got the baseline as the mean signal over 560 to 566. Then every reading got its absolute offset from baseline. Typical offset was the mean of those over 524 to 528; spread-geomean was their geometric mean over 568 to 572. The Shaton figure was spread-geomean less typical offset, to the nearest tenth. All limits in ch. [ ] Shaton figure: 1.7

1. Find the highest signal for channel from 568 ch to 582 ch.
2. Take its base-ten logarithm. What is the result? 0.893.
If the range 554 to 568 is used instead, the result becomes 0.949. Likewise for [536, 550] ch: 0.950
